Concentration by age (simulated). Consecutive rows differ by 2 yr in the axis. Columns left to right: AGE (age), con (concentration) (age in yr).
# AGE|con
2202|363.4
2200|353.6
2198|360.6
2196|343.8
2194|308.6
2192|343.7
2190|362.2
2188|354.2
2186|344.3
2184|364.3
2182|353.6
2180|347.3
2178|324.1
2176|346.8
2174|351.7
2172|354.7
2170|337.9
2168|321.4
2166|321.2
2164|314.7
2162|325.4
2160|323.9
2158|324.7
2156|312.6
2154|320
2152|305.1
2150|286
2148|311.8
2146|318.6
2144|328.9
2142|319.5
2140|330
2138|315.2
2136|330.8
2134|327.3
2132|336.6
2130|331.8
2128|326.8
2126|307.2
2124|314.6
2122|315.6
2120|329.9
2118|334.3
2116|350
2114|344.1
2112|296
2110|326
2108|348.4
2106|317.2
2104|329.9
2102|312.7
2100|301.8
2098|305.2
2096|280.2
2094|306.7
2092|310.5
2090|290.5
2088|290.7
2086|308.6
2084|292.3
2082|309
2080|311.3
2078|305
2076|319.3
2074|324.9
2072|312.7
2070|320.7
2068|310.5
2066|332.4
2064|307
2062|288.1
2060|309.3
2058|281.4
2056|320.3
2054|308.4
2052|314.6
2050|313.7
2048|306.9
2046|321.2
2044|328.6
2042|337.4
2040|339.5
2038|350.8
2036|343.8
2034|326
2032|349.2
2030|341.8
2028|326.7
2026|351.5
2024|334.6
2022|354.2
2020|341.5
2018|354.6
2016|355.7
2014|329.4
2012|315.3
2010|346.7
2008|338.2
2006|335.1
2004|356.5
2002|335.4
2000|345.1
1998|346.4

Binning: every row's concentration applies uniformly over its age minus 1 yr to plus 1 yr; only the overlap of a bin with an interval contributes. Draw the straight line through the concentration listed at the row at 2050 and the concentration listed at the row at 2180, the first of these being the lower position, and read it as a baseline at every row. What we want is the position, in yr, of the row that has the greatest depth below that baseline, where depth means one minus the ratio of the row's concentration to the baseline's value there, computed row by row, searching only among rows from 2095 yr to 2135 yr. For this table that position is 2096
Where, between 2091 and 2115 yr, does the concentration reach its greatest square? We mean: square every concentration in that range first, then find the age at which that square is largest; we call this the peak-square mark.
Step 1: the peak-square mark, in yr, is 2108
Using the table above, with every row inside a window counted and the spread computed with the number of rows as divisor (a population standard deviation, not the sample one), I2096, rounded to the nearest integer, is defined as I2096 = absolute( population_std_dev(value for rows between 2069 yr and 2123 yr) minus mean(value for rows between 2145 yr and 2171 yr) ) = 300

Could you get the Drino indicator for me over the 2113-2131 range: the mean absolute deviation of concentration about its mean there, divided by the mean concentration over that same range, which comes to 0.033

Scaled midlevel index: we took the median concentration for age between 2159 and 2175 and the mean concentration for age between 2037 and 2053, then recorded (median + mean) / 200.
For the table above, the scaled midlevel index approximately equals 3.26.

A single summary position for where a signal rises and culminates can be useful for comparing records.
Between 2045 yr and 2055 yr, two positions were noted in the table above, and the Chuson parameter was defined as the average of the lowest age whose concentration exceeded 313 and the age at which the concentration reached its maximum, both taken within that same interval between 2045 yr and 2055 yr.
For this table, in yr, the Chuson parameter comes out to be 2046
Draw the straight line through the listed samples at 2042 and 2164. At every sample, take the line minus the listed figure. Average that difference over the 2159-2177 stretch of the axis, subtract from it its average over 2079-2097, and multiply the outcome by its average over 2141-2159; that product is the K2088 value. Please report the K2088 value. -152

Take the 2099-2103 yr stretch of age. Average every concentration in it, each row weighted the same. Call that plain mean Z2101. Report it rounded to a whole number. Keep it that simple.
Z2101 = 307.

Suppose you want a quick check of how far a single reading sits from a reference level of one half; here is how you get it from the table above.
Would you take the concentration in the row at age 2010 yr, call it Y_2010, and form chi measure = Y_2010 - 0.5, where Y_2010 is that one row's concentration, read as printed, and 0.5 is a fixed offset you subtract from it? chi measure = 346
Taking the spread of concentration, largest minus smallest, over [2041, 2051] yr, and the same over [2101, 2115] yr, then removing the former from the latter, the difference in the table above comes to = 22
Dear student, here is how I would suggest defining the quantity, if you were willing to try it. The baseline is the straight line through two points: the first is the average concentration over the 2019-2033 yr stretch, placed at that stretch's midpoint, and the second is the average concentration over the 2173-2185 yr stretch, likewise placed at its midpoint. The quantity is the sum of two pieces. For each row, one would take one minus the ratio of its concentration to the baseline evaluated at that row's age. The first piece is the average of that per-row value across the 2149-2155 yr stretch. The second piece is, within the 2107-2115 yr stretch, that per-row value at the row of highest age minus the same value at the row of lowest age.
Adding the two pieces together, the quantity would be 0.14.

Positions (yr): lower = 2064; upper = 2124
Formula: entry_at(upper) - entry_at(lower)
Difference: 8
